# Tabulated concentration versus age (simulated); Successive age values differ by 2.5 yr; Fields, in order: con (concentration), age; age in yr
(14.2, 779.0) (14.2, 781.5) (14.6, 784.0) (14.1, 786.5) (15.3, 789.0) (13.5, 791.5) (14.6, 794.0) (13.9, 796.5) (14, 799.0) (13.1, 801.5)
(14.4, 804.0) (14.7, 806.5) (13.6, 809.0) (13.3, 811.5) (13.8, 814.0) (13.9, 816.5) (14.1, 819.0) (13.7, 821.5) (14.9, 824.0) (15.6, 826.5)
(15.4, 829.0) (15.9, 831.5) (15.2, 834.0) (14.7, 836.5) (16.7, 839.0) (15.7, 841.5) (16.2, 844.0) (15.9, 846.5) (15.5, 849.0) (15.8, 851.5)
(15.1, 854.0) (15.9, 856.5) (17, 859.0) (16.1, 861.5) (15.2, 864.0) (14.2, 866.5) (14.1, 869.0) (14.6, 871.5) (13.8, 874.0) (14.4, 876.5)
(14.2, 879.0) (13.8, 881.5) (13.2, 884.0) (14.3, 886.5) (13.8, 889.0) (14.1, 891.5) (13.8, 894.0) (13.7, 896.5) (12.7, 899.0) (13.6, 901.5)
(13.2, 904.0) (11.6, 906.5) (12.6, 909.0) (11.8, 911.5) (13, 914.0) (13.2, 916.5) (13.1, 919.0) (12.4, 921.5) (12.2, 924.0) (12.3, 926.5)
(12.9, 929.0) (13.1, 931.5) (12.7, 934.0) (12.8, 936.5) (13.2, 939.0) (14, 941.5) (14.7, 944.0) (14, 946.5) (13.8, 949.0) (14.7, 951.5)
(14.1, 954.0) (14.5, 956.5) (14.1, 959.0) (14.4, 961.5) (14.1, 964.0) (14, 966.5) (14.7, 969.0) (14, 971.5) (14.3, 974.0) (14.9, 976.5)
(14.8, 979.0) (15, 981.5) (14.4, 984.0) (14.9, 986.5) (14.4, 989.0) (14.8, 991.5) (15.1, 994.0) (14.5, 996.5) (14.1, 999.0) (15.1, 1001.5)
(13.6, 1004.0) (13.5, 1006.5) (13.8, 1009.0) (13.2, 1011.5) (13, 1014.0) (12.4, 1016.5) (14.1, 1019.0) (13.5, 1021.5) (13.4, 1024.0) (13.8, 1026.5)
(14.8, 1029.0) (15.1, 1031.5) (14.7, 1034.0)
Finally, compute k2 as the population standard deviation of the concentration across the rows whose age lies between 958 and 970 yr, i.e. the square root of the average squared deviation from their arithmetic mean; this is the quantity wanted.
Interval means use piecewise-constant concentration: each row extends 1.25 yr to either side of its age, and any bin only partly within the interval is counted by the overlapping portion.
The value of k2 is 0.3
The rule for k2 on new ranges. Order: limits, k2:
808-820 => 0.3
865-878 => 0.3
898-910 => 0.7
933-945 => 0.8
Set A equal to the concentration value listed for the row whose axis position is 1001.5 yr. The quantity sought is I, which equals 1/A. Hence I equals 0.0662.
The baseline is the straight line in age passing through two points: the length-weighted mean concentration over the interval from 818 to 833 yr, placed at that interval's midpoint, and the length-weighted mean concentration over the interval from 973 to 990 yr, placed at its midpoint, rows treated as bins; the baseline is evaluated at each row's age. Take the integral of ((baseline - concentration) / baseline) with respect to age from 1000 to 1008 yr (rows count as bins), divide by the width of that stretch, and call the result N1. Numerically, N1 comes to 0.04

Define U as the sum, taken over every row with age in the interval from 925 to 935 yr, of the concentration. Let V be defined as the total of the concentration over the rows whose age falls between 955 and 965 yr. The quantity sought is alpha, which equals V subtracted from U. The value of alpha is -6.1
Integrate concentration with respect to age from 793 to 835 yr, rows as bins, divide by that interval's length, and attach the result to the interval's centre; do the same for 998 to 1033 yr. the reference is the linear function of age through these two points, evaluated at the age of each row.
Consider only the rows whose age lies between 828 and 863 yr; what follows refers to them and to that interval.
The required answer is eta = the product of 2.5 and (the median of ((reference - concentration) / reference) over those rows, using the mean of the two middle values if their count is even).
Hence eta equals -0.27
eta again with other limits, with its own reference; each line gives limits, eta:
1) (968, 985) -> -0.14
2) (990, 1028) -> 0.01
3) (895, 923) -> 0.19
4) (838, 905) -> -0.02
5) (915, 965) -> 0.09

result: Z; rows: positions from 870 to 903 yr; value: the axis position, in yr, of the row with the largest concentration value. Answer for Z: 871.5 yr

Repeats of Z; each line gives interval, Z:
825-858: 839.0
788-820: 789.0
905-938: 916.5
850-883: 859.0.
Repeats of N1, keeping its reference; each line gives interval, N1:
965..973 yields 0.03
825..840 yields -0.04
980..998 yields 0.00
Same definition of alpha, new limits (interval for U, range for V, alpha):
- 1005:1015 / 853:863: -10.6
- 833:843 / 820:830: 2.7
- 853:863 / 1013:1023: 11.1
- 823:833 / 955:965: 4.7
